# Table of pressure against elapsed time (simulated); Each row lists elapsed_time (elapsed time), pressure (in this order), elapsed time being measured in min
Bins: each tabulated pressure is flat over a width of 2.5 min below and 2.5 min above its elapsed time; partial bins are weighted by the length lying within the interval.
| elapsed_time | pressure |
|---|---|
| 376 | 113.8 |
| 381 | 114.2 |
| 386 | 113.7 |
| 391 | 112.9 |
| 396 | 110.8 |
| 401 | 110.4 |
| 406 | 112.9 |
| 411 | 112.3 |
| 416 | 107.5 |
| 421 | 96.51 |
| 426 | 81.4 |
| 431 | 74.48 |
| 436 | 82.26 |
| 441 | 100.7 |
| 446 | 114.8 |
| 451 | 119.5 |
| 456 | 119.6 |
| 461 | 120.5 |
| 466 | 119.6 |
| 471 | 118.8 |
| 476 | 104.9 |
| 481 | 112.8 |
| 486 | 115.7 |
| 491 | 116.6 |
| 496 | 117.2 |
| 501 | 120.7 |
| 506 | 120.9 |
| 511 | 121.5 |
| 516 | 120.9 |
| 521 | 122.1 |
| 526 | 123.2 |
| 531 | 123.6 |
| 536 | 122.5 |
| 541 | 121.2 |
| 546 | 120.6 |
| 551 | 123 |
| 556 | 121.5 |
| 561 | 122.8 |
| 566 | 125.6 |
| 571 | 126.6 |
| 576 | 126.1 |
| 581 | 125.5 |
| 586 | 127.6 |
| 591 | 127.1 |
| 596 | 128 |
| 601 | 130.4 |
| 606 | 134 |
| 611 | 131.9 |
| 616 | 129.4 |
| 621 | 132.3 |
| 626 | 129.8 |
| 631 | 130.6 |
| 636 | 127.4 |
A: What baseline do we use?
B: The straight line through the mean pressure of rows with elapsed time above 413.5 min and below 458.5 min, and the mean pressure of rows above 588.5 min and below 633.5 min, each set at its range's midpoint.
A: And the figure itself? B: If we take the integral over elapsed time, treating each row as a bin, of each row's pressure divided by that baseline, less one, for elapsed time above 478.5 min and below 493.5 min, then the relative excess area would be 0.91 min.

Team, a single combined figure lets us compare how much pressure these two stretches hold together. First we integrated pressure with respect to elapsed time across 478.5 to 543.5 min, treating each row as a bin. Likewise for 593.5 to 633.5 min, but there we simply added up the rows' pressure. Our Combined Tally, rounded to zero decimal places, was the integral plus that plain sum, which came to 8841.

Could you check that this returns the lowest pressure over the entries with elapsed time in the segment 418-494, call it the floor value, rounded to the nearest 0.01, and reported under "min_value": 74.48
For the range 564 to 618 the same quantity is 125.50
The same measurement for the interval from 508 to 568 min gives 120.60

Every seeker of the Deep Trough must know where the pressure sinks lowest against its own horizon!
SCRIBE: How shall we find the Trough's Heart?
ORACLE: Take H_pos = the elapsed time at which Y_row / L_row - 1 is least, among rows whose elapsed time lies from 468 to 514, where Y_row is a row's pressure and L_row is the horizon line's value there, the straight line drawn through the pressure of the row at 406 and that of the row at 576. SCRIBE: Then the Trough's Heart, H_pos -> 476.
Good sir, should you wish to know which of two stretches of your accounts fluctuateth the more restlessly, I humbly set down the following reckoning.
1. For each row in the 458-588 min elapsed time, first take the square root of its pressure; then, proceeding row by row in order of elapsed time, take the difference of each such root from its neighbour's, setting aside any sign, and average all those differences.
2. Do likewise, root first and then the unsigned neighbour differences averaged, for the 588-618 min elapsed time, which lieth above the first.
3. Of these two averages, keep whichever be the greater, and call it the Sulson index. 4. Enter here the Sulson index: 0.10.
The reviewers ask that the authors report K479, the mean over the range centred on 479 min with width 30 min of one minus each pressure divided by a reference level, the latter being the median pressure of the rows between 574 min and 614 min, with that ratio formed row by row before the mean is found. 0.10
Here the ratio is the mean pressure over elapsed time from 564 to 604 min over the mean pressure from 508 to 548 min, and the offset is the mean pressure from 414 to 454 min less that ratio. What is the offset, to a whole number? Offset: 96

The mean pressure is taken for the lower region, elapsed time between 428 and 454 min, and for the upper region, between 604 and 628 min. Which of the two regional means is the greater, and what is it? 131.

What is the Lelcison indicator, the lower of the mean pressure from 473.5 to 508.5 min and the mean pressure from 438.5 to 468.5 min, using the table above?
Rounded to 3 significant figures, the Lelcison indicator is 116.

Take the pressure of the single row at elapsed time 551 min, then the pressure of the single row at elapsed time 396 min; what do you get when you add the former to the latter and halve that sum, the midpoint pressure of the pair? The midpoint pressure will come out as 117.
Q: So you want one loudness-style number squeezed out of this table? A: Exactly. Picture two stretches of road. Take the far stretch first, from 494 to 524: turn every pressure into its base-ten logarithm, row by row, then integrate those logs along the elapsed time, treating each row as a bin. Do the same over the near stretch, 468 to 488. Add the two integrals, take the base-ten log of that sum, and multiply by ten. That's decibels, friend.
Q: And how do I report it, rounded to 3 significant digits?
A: 20.1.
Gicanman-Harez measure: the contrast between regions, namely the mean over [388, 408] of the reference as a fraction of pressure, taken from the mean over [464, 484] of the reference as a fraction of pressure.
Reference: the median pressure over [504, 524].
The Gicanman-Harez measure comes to -0.02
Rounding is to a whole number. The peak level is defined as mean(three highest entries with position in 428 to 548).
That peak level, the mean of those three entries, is 123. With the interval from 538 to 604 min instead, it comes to 129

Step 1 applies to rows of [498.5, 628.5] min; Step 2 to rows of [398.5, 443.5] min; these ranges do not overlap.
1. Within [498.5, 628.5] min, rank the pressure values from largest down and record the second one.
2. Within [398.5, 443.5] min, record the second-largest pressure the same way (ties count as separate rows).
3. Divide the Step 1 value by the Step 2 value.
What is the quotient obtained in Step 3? 1.18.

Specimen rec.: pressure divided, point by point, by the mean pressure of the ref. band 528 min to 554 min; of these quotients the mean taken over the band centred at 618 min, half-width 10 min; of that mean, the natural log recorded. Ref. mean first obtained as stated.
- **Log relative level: 0.07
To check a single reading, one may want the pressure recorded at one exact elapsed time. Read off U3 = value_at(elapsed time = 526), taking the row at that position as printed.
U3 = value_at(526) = 123.2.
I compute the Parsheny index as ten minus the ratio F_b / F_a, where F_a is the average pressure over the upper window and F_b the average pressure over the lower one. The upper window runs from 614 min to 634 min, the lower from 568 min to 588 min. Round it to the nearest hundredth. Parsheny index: 9.03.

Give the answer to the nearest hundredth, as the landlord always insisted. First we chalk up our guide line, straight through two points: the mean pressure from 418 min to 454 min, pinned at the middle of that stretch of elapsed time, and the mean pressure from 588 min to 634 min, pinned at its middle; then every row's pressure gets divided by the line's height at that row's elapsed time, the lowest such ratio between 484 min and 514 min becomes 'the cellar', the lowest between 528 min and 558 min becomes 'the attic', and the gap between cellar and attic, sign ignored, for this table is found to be 0.07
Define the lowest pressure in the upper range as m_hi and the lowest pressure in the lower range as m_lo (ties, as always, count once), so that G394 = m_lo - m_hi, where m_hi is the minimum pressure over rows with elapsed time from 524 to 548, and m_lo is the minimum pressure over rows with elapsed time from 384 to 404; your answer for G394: -10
